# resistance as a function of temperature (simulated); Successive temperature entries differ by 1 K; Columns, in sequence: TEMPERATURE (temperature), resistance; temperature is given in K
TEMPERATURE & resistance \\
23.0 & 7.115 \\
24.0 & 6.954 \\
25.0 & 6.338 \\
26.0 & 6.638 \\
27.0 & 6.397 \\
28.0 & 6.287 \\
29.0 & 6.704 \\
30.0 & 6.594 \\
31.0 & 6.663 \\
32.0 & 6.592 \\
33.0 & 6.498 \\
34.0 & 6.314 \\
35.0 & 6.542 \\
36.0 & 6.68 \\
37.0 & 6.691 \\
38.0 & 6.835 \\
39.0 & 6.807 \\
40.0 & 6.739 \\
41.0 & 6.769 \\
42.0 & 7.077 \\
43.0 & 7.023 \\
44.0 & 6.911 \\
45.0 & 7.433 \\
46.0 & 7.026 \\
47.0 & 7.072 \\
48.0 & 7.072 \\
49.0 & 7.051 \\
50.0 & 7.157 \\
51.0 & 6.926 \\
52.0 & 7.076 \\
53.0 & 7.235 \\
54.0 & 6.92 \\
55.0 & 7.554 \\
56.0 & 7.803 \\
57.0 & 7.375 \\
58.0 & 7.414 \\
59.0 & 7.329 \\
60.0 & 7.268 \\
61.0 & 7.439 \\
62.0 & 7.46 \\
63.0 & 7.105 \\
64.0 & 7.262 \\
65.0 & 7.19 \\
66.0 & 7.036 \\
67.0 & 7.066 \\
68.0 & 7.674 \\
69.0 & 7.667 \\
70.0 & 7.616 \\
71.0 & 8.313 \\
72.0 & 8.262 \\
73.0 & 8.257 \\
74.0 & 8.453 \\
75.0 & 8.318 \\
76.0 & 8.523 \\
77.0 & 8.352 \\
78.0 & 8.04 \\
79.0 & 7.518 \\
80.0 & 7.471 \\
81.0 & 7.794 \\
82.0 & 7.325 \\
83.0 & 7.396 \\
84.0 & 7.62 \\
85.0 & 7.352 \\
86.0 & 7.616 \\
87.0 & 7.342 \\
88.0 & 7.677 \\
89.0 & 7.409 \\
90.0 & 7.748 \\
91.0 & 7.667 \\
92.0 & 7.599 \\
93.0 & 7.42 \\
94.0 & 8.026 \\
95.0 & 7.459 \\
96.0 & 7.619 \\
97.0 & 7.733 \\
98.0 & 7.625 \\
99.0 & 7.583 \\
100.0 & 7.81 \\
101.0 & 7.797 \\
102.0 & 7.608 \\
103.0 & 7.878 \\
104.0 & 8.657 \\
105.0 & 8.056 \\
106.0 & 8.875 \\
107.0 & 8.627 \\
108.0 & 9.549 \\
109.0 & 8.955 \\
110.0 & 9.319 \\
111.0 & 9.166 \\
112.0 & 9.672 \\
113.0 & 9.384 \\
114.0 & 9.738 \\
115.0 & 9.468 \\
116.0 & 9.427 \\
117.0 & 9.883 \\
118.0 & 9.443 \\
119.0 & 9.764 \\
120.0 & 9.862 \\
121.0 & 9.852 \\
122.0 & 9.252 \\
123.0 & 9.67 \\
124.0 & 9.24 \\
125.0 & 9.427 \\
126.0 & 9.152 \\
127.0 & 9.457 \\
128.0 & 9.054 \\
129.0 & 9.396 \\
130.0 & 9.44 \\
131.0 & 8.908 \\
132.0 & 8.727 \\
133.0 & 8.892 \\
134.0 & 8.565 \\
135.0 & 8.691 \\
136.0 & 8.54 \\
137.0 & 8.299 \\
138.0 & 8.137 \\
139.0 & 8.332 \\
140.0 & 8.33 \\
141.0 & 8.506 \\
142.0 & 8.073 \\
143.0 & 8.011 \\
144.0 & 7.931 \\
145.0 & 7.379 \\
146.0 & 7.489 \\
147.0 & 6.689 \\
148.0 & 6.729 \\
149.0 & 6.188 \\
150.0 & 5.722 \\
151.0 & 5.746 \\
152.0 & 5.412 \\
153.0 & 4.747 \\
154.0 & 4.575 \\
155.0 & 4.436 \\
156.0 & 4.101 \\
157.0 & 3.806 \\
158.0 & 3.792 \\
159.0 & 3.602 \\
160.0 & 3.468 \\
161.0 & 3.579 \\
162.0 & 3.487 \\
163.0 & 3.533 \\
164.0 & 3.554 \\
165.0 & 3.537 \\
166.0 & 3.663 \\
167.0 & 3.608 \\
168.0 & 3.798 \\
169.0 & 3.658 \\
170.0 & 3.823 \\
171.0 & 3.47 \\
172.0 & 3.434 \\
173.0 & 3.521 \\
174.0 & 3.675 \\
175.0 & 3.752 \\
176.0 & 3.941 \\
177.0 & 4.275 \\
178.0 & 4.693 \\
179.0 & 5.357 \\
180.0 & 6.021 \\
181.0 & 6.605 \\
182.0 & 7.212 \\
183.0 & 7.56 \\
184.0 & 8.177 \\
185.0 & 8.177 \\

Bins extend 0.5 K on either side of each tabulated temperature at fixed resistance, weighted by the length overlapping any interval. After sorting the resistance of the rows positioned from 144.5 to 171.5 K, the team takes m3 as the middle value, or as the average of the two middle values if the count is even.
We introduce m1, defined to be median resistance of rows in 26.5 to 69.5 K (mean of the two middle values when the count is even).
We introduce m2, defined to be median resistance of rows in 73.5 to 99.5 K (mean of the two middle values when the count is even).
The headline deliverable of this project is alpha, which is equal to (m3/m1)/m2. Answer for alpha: 0.071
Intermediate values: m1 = 7.1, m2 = 8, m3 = 3.8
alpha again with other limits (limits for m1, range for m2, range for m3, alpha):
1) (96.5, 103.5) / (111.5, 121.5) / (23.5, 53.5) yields 0.090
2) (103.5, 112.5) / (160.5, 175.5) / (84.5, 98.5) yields 0.238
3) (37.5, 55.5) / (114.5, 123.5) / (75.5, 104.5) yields 0.112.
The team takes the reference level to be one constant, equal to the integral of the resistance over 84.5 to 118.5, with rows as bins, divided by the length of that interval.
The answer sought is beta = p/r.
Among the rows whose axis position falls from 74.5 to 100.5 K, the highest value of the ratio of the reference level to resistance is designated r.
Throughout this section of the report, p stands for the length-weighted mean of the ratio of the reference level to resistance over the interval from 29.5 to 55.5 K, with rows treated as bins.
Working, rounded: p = 1.21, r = 1.14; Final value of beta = 1.1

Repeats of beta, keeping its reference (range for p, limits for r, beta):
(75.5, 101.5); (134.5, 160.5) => 0.5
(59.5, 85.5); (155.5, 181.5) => 0.4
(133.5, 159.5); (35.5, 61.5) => 1.1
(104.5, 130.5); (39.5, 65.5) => 0.7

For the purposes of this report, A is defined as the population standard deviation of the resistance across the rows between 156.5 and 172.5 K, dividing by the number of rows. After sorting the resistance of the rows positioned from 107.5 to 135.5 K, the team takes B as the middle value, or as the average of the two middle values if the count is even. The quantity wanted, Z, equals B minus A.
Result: 9.3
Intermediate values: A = 0.13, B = 9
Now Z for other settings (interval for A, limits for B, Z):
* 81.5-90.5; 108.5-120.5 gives 9.3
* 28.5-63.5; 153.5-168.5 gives 3.3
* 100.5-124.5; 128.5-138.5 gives 8.0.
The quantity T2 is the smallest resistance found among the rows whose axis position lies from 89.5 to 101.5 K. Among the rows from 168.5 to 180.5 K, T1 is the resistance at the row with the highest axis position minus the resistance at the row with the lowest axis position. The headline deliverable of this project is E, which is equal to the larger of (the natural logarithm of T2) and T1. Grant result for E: 2.36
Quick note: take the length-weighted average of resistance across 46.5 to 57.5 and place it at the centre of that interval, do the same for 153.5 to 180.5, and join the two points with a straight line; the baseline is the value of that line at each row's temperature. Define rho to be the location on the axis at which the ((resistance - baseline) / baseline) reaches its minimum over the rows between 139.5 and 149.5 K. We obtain 149.0 K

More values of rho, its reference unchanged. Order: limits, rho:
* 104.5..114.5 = 105.0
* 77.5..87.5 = 82.0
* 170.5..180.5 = 172.0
